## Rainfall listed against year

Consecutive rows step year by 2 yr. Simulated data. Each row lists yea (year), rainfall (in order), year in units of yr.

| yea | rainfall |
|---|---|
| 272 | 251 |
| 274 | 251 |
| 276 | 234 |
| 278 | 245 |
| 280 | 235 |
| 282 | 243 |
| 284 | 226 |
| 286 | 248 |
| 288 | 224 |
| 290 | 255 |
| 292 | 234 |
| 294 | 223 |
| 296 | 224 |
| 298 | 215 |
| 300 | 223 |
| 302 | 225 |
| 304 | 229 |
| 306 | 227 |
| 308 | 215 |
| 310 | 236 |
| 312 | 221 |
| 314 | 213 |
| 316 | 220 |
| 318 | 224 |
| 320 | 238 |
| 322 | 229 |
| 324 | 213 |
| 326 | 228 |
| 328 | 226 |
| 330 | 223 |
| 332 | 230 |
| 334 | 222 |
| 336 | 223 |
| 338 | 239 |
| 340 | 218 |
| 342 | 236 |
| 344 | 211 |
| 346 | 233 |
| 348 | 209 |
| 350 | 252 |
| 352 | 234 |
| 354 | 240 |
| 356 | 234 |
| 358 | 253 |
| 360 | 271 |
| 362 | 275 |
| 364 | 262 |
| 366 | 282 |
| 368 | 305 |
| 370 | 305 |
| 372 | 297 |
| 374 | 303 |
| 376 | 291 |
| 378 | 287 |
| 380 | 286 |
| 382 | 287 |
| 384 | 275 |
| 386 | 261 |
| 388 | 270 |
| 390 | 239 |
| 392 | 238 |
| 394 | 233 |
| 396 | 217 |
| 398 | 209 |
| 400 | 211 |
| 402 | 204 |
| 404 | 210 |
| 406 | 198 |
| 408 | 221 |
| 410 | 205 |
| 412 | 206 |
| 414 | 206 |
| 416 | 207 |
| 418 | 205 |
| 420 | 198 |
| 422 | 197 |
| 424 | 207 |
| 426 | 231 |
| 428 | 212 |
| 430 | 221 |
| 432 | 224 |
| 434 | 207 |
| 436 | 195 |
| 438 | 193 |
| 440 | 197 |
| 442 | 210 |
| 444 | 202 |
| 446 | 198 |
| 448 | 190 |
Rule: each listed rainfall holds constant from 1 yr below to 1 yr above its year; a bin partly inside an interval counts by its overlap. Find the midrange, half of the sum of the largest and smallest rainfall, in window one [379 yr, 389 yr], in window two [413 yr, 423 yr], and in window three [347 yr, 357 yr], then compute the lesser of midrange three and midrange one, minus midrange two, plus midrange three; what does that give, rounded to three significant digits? 259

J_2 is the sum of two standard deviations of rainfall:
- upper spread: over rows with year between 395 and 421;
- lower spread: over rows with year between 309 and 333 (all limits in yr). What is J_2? 14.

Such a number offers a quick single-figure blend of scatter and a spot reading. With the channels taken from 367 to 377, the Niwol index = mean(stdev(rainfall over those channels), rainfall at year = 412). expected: 106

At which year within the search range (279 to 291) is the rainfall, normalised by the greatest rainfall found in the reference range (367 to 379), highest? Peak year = 290 yr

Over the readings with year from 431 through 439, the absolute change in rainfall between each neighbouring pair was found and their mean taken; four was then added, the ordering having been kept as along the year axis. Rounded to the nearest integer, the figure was 14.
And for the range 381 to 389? 16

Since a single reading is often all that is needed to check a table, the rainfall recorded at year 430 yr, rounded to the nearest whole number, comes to 221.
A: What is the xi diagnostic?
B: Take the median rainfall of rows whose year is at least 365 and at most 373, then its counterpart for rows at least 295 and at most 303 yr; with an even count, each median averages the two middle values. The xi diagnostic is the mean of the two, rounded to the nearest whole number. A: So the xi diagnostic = 262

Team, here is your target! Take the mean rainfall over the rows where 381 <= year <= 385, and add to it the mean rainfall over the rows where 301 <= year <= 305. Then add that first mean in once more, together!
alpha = 789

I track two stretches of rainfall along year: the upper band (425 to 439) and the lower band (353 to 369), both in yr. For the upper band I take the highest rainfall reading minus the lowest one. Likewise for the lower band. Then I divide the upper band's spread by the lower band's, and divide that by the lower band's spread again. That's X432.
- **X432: 0.008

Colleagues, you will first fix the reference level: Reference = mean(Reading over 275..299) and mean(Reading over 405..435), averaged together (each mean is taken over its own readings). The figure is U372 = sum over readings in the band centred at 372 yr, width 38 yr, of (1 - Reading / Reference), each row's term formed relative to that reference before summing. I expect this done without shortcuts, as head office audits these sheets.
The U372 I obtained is -4.6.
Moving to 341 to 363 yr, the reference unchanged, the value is -0.9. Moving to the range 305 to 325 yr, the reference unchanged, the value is -0.1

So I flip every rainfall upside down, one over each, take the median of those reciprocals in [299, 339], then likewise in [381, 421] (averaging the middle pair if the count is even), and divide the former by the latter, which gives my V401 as 0.94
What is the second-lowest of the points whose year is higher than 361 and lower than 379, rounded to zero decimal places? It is 275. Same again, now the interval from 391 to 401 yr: 211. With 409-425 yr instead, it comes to 198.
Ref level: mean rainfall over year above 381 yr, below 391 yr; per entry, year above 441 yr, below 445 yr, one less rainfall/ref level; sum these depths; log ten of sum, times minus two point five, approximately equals 0.86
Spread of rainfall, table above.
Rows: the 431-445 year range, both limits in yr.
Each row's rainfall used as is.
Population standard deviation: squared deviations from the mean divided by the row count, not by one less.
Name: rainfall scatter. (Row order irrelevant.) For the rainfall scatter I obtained 10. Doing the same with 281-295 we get 12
